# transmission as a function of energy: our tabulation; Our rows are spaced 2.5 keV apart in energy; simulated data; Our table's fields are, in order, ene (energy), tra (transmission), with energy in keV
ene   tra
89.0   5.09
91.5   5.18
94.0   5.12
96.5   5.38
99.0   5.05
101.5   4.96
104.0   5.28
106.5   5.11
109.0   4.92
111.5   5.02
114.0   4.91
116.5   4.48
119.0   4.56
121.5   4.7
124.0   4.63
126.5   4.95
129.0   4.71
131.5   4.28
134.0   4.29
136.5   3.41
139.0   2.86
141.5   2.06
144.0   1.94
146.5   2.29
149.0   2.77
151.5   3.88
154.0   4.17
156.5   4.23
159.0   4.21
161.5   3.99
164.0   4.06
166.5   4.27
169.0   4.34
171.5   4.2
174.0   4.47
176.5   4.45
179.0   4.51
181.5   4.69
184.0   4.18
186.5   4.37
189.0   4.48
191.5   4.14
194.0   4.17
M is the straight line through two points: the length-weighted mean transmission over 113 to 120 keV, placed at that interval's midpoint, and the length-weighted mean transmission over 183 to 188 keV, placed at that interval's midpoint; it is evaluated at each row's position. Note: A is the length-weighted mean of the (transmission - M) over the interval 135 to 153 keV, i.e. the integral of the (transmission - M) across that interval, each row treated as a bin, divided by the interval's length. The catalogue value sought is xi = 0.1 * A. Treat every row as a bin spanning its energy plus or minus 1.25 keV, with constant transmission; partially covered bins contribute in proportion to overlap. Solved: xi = -0.172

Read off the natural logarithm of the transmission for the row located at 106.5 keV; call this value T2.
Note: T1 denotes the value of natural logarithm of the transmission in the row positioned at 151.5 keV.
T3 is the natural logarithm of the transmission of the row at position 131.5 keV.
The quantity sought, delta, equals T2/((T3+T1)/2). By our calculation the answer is 1.16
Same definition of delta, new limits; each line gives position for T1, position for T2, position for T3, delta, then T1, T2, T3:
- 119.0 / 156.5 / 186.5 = 0.96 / 1.52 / 1.44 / 1.47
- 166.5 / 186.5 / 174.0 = 1.00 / 1.45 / 1.47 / 1.50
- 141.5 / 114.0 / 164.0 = 1.50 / 0.72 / 1.59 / 1.40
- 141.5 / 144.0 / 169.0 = 0.61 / 0.72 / 0.66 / 1.47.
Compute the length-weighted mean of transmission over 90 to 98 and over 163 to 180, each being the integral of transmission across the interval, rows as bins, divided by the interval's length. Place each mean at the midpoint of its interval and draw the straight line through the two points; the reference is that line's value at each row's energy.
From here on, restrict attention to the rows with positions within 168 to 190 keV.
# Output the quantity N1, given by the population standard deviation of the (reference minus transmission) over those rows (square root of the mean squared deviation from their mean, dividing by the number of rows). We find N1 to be 0.180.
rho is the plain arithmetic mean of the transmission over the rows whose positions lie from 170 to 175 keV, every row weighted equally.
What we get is 4.3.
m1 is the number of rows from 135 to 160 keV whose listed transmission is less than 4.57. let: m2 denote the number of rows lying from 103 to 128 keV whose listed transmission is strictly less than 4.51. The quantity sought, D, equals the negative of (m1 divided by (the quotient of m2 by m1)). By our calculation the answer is -100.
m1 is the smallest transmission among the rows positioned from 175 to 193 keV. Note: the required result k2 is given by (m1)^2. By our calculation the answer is 17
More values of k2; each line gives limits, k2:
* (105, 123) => 20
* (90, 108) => 25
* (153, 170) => 16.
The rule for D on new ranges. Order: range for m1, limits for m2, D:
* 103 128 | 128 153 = 0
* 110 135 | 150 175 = -2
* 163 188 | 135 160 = -8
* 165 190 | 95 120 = -81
